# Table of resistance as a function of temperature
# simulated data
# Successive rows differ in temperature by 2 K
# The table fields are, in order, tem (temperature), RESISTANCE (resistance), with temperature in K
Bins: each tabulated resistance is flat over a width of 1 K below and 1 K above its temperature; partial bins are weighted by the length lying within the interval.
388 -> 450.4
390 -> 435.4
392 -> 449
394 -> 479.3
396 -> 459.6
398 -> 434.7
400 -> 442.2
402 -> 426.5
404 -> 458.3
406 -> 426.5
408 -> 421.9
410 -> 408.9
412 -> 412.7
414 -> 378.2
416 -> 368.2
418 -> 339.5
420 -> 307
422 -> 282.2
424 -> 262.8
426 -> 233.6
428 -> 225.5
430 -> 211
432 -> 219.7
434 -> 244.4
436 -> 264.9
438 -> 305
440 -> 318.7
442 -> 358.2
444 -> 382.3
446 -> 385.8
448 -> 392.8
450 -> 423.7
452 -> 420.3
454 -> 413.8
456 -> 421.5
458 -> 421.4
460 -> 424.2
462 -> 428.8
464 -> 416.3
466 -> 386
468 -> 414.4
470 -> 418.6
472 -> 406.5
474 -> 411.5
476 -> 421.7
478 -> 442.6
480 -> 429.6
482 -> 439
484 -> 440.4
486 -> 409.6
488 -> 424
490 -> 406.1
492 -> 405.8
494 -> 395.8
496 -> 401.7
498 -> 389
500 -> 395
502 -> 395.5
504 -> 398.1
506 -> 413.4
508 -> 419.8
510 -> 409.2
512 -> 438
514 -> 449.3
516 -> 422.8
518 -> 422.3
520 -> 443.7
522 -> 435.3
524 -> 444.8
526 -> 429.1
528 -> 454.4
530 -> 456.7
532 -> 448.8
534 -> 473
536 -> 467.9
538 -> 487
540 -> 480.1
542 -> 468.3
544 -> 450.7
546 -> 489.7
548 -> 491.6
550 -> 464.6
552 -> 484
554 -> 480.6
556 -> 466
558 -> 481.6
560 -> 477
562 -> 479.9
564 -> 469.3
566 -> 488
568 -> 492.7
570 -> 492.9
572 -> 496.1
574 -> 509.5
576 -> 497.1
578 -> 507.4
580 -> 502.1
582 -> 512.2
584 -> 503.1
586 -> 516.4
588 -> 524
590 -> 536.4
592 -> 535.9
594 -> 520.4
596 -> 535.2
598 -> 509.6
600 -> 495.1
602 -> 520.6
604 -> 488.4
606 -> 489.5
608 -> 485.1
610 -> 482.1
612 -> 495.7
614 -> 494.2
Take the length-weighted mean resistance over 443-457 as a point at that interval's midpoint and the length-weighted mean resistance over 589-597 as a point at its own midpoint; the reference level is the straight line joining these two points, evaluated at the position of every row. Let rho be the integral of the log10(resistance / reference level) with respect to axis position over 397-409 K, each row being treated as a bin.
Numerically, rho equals 0.92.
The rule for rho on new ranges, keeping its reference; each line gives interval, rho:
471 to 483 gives -0.06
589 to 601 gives -0.12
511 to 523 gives -0.34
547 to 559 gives -0.20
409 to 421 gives -0.11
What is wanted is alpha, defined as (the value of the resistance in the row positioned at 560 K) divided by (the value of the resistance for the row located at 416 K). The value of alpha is 1.30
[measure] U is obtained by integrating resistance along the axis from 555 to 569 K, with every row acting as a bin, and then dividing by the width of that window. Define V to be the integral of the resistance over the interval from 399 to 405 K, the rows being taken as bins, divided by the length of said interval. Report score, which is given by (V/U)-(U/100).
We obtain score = -3.9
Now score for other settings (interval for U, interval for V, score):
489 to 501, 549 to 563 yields -2.8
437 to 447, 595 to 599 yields -2.0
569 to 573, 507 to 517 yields -4.1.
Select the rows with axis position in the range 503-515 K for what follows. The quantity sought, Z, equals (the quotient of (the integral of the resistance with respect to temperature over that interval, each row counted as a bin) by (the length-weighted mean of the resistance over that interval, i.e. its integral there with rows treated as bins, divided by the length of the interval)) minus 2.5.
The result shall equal 9.5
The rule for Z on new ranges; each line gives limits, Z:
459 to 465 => 3.5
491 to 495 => 1.5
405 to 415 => 7.5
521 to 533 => 9.5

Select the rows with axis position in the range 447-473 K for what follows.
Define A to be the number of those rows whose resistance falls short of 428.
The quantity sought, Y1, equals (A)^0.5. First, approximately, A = 12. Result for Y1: 3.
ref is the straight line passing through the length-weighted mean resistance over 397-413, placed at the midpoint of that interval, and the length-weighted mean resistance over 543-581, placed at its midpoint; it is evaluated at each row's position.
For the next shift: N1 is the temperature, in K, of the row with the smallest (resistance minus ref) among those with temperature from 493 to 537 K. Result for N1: 498 K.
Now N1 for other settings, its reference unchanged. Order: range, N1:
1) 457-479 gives 466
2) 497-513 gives 498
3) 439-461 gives 440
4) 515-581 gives 518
